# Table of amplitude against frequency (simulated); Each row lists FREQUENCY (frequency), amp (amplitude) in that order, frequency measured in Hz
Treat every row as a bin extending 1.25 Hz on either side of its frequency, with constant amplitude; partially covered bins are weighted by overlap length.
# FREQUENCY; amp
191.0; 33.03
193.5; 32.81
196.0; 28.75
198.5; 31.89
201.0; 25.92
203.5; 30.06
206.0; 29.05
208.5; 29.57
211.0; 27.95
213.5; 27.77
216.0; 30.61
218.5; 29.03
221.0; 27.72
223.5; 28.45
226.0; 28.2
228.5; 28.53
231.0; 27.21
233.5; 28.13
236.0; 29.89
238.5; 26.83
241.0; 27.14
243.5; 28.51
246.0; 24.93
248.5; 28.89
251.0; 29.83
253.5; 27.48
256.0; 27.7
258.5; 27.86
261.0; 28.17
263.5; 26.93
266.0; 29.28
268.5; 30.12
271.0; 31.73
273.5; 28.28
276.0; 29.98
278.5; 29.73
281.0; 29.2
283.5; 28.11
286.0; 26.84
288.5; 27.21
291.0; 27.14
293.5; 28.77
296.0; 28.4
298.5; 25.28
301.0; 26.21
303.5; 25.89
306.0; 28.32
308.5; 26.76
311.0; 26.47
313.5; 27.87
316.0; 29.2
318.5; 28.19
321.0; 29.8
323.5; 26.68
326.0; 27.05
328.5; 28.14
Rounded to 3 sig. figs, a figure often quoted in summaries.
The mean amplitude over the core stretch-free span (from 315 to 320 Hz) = 28.7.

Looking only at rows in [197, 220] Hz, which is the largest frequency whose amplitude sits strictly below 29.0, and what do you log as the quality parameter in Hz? 213.5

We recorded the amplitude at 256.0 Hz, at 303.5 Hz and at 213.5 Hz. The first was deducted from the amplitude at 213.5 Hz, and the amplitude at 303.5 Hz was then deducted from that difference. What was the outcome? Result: -25.8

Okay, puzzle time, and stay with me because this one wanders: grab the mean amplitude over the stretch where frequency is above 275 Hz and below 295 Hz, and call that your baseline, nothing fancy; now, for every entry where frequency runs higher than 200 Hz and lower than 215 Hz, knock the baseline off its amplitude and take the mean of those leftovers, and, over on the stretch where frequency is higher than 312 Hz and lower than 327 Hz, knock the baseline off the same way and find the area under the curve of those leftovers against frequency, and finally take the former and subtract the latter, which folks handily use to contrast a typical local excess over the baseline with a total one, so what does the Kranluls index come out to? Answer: 3.6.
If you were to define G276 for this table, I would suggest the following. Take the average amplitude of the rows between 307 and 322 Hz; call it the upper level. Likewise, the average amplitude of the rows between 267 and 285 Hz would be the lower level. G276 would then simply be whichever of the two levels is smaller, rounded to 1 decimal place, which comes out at 28.0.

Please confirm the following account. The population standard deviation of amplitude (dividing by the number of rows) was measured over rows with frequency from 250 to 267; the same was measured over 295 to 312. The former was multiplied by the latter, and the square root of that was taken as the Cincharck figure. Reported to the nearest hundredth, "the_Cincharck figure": 1.02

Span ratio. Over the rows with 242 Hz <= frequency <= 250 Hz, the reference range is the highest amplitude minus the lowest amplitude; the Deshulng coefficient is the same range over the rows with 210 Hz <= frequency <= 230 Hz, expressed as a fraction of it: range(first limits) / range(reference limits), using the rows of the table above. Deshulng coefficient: 0.7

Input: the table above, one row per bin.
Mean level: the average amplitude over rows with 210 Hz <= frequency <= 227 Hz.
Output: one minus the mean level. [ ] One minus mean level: -27.5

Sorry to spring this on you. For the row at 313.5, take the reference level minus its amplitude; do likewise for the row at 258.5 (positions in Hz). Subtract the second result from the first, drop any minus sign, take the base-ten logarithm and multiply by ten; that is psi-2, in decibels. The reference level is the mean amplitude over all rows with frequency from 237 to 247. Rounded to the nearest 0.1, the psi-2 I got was -20.0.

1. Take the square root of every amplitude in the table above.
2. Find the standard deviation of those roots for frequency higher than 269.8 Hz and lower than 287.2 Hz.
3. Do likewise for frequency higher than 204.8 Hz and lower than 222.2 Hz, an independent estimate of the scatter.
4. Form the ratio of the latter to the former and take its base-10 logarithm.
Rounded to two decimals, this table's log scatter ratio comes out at -0.16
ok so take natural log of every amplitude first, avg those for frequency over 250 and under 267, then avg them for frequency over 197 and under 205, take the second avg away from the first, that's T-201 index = -0.036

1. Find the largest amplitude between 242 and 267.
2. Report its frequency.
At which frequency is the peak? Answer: 251.0 Hz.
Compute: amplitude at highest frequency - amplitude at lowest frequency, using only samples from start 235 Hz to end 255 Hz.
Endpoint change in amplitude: -2.4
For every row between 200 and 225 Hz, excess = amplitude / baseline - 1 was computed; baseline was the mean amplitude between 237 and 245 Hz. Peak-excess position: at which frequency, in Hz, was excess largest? 216.0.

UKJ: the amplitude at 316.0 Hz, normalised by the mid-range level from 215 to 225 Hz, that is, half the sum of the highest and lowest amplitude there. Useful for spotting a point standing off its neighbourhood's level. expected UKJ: 1.00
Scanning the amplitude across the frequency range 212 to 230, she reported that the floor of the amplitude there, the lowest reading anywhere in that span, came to 27.72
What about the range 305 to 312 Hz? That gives 26.47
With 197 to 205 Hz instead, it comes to 25.92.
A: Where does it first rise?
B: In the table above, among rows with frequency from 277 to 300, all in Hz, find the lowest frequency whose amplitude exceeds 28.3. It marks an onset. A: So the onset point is 278.5 Hz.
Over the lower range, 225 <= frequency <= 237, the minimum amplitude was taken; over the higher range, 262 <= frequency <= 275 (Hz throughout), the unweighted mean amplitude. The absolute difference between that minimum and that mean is 2.1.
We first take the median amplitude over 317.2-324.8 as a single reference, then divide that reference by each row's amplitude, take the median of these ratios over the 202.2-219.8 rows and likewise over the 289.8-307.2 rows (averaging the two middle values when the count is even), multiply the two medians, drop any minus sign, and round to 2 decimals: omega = 1.01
